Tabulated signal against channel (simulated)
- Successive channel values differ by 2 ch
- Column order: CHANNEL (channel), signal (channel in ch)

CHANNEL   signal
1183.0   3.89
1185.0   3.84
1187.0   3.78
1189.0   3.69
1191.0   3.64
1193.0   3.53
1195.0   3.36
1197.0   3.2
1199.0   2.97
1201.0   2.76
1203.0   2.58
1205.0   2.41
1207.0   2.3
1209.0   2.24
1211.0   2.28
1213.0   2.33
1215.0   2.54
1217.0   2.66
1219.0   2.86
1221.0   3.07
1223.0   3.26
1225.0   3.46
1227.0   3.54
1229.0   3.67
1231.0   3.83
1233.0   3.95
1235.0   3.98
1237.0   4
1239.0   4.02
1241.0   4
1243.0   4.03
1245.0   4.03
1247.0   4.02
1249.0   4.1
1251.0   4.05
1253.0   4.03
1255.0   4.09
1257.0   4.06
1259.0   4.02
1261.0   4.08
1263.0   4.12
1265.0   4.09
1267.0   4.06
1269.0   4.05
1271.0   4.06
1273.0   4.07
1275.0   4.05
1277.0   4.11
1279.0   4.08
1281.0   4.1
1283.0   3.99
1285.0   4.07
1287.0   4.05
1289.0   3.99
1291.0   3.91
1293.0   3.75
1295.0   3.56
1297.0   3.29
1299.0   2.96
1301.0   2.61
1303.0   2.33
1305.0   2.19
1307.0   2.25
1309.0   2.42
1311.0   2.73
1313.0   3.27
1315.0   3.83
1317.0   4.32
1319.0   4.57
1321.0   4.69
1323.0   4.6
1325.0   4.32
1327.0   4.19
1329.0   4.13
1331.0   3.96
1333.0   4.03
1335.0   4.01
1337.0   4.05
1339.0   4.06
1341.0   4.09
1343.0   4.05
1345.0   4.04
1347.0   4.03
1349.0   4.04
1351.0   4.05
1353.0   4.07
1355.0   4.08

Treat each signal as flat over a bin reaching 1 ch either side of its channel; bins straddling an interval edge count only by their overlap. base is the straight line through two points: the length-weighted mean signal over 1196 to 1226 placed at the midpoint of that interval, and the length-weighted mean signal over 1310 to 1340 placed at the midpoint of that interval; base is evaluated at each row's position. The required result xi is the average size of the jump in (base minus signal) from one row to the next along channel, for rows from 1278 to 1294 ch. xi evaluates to 0.087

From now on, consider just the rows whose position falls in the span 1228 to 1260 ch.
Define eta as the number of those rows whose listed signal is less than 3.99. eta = 4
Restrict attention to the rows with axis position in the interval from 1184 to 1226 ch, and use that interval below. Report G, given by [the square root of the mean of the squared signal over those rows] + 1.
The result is 4.0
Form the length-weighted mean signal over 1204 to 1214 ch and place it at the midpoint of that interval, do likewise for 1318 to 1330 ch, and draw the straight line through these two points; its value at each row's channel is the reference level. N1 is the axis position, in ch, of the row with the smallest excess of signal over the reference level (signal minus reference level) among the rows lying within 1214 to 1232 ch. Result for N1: 1215.0 ch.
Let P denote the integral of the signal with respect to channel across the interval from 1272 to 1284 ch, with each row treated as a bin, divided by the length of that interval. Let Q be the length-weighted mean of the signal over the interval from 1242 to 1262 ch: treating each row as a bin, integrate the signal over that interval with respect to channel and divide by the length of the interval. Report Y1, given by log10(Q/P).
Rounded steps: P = 4.1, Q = 4.05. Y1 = -0.002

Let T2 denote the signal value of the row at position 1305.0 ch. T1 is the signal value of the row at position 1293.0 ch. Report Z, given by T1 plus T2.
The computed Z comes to 5.9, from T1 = 3.75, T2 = 2.19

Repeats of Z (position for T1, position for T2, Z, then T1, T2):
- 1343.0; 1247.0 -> 8.1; 4.05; 4.02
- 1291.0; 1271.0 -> 8.0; 3.91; 4.06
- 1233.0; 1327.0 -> 8.1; 3.95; 4.19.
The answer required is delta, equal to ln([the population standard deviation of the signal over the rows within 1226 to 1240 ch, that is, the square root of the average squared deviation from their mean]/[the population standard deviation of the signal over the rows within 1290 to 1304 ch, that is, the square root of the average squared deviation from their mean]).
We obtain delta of -1.2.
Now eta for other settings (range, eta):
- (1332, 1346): 0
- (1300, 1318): 8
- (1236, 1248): 0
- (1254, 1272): 0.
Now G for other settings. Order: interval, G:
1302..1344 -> 4.8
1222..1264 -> 4.9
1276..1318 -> 4.5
